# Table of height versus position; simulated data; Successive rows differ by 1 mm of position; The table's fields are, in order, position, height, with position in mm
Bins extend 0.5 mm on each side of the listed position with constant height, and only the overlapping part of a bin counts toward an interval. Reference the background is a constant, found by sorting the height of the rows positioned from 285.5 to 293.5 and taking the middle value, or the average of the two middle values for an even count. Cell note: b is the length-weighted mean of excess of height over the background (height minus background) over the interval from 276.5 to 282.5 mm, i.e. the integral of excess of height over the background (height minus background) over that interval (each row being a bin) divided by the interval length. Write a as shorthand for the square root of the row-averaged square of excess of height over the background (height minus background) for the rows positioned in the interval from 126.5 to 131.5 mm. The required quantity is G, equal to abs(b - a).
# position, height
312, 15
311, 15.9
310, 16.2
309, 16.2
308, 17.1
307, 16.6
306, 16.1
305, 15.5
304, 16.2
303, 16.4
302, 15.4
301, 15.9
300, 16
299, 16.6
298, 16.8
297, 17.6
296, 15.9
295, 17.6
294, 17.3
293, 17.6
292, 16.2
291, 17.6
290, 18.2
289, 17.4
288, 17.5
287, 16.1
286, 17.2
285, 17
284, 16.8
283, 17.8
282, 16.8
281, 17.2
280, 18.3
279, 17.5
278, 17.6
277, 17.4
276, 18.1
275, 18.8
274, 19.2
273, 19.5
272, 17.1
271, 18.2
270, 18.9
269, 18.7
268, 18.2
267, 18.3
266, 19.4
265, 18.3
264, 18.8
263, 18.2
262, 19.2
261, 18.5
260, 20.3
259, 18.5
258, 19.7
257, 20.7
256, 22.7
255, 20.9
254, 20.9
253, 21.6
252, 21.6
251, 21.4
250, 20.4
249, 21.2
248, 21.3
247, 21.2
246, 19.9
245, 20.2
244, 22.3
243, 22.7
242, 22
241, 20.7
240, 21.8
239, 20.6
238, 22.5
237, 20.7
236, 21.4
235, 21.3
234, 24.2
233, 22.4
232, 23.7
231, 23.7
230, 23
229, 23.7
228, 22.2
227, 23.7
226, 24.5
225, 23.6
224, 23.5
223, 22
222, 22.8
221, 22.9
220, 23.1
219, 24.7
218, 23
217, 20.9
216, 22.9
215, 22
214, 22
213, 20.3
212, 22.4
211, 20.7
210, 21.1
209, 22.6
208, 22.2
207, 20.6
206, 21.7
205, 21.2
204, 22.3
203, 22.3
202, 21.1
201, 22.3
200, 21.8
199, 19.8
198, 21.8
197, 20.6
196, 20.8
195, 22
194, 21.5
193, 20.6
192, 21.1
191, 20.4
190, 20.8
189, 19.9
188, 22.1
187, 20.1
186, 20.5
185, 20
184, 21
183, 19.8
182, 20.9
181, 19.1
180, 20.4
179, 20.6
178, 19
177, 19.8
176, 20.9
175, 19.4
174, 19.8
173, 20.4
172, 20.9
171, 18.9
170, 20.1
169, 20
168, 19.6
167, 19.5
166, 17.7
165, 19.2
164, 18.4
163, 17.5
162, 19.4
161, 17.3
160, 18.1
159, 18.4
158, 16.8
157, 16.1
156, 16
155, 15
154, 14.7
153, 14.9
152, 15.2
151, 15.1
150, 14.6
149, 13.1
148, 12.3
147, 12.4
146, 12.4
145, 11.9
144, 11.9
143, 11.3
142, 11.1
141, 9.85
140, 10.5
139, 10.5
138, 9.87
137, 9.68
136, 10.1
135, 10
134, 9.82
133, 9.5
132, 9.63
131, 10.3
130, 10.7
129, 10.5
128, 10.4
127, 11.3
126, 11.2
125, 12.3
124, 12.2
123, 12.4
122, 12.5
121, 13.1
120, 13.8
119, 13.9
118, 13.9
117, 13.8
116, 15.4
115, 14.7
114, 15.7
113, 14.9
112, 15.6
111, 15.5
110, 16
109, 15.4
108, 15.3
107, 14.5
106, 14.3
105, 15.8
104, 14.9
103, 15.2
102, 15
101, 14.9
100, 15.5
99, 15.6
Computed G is 6.8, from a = 7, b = 0.0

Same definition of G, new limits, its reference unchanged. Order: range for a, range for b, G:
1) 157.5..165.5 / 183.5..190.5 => 2.1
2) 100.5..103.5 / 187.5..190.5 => 1.1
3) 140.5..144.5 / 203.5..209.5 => 2.1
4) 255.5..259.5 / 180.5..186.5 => 0.6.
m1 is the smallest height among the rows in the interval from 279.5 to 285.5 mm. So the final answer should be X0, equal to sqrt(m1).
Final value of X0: 4.1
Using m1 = 16.8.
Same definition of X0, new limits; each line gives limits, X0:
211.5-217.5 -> 4.5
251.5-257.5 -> 4.5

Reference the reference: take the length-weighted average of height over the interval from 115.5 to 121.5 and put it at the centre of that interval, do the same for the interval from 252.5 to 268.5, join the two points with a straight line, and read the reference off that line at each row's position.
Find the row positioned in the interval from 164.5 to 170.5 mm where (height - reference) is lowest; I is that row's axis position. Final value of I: 166 mm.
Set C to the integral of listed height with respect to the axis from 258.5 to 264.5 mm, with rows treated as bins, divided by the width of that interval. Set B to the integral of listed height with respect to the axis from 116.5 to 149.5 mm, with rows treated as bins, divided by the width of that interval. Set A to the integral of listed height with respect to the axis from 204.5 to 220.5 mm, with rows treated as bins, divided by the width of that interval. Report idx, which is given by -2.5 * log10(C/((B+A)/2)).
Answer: -0.13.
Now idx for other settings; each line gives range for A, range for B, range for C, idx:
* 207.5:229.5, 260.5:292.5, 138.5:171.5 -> 0.29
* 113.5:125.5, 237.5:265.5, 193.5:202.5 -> -0.24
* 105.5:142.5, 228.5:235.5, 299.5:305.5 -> 0.12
